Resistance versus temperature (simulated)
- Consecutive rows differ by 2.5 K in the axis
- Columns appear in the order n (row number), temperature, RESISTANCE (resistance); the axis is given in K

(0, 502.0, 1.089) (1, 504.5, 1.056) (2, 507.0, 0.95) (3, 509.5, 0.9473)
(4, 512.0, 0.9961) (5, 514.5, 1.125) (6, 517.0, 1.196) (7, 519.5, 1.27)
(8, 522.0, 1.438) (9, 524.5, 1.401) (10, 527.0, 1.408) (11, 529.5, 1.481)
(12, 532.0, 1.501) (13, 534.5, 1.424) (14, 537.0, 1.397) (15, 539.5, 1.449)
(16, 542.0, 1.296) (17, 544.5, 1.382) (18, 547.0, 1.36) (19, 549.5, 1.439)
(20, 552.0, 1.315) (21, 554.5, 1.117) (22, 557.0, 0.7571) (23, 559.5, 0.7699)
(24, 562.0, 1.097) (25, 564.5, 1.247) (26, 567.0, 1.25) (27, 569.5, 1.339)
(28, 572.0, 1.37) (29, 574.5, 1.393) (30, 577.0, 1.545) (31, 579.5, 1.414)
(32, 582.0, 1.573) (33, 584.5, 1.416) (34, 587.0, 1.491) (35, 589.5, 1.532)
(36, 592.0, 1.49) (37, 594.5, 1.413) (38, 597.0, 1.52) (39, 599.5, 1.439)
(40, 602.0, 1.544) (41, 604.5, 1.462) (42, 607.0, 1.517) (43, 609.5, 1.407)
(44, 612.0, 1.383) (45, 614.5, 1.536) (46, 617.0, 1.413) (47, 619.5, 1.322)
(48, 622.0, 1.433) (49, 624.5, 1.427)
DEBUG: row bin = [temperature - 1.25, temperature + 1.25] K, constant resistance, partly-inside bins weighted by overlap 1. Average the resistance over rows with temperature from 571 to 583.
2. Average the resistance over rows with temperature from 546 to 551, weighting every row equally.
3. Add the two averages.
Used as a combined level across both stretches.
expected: 2.86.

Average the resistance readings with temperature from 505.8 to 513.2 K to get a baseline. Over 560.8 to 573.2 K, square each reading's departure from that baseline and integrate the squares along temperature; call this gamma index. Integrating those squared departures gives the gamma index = 1.2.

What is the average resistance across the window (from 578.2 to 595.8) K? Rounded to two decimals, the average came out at 1.48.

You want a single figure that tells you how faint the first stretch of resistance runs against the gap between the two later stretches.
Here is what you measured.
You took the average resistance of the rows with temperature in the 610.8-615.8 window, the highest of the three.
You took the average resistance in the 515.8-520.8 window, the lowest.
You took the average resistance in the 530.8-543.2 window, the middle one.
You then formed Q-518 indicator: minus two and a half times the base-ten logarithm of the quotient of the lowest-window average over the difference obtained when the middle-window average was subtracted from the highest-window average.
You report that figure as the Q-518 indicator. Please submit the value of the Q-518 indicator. -3.6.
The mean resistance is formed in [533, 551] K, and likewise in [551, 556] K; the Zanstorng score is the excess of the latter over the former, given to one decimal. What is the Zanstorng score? -0.2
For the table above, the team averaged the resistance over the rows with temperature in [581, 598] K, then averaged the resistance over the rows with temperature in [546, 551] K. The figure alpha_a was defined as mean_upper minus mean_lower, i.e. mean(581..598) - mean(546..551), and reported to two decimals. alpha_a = 0.09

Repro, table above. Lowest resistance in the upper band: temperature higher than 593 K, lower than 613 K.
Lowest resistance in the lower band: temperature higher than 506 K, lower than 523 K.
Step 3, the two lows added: 2.33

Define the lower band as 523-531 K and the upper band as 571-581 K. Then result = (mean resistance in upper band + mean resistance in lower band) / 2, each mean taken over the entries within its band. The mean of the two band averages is 1.43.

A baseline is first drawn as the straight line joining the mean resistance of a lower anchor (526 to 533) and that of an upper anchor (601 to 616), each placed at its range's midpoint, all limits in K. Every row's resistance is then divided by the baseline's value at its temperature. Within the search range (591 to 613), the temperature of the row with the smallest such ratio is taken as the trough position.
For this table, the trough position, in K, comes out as 612.0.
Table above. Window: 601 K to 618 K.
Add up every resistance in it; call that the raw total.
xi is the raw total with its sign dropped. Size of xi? 10.3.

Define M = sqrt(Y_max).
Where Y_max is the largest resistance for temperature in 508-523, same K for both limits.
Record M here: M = 1.20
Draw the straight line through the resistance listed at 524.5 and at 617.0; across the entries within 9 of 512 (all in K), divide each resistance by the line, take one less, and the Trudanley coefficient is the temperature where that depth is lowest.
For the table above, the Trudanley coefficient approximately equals 509.5 K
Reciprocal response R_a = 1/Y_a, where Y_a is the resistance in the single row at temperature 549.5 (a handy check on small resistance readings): 0.69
